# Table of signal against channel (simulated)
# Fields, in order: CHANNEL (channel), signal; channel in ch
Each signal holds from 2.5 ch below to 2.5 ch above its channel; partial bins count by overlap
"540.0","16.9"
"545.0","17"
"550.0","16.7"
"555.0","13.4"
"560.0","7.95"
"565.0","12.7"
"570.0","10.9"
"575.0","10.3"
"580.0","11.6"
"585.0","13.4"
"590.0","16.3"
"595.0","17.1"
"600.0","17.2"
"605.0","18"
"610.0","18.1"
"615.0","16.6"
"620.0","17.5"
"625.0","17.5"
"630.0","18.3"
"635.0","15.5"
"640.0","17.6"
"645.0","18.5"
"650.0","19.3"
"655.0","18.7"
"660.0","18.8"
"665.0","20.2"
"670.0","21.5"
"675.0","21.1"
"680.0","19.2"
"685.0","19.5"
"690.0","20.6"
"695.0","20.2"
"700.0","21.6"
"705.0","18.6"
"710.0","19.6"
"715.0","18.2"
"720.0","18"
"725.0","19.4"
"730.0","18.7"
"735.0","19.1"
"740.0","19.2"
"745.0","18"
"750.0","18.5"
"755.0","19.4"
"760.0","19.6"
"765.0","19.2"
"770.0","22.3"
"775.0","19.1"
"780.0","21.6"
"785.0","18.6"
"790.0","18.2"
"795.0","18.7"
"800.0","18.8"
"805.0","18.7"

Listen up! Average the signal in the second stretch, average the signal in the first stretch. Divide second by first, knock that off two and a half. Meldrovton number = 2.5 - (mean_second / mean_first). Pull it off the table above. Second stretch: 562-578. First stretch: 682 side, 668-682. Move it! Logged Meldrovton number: 2.0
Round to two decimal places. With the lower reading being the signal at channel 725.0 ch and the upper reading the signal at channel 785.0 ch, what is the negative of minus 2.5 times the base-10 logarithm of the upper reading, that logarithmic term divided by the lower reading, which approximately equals 0.16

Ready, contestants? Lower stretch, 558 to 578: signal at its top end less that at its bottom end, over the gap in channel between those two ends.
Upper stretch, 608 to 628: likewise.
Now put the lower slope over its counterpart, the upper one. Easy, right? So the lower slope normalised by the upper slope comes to -3.9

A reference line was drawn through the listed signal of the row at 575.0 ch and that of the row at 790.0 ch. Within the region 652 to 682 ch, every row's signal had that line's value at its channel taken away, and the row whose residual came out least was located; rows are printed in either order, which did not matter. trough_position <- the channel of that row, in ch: 680.0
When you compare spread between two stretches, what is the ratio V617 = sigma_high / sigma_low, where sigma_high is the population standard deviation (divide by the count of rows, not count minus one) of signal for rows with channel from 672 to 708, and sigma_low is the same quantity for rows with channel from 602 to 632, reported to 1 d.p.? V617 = 1.8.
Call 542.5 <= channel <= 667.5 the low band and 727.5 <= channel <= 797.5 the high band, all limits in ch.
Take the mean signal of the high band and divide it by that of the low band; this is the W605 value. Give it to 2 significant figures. 1.2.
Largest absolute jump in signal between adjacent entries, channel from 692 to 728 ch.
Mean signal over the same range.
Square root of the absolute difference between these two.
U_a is 4.05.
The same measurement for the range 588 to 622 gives 3.97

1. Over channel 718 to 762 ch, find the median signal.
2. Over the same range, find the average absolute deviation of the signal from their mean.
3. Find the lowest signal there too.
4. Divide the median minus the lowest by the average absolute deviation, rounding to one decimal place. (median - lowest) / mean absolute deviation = 2.1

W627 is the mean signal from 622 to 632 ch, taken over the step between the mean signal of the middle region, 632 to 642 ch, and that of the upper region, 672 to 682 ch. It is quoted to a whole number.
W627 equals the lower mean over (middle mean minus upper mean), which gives -5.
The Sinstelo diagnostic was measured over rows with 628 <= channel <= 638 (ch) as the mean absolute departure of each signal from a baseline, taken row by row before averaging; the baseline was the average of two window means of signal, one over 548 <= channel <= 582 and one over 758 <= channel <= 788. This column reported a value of 1.4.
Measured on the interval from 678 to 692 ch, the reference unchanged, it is 3.8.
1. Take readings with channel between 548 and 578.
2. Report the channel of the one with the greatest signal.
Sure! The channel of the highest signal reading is 550.0 ch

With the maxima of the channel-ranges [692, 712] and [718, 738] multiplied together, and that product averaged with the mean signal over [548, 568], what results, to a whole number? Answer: 216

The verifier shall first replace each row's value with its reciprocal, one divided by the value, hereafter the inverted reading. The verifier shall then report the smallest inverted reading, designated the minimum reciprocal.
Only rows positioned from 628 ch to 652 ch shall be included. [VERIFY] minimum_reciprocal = 0.052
